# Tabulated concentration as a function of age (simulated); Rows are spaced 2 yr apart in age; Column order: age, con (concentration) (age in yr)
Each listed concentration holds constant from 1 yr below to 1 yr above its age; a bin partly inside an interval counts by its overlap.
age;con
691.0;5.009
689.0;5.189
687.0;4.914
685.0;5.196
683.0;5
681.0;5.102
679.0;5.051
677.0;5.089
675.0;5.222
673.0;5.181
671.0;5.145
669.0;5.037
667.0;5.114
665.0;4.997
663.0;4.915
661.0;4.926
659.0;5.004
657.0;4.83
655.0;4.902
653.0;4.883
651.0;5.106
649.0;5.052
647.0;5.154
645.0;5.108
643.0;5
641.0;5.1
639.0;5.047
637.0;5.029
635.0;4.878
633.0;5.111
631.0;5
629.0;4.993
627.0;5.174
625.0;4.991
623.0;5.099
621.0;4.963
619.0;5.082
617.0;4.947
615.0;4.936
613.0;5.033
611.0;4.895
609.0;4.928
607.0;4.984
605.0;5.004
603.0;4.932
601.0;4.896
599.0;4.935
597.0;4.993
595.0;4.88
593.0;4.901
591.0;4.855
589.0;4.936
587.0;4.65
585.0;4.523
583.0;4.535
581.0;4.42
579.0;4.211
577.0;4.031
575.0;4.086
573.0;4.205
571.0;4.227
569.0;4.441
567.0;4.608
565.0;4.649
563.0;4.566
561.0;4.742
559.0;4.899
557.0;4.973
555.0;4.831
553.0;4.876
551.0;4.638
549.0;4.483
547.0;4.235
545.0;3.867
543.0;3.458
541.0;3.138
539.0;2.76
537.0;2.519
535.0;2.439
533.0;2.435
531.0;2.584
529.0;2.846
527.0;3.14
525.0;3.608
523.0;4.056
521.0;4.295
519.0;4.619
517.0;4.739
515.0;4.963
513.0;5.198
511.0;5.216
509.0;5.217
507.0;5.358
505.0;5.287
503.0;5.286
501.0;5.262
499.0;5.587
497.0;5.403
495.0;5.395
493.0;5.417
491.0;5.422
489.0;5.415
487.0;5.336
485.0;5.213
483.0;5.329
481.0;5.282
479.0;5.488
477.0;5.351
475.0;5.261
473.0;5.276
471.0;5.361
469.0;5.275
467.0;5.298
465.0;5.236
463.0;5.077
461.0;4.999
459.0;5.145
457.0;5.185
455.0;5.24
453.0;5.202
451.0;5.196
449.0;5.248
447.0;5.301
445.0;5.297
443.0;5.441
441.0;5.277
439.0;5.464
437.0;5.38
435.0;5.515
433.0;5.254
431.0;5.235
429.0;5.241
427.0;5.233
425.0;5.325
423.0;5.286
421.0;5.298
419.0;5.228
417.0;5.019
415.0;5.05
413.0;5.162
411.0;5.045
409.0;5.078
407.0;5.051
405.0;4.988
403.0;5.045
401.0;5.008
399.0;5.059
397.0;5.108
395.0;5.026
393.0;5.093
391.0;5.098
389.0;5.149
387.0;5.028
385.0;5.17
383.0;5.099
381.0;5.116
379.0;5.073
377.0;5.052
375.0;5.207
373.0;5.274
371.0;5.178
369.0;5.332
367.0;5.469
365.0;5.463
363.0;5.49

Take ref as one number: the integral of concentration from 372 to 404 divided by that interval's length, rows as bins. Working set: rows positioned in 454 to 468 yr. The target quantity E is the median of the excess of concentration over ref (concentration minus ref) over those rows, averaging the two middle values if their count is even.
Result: 0.08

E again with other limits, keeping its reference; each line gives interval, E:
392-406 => -0.06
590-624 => -0.16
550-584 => -0.53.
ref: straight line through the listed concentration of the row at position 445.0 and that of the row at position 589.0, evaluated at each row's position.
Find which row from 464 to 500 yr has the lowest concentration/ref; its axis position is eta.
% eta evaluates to 465.0 yr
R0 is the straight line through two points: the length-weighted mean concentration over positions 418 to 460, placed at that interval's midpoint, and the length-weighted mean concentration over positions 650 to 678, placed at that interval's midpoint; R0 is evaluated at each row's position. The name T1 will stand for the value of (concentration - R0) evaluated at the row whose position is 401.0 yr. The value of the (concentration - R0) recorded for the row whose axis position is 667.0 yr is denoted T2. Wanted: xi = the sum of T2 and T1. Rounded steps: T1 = -0.32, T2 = 0.09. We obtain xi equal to -0.2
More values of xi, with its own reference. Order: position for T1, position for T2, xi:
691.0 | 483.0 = 0.1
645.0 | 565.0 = -0.4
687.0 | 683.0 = -0.1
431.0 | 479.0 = 0.2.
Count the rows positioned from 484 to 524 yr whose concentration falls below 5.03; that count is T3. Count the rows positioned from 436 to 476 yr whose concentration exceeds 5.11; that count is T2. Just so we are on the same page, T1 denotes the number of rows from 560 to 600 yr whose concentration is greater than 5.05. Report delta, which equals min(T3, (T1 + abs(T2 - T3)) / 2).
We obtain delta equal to 5.0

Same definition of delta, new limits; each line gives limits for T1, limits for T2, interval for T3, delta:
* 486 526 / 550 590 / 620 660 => 11.0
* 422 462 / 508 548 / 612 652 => 9.0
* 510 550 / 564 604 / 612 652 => 5.5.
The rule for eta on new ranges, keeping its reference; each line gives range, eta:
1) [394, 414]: 405.0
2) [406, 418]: 417.0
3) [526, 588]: 533.0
